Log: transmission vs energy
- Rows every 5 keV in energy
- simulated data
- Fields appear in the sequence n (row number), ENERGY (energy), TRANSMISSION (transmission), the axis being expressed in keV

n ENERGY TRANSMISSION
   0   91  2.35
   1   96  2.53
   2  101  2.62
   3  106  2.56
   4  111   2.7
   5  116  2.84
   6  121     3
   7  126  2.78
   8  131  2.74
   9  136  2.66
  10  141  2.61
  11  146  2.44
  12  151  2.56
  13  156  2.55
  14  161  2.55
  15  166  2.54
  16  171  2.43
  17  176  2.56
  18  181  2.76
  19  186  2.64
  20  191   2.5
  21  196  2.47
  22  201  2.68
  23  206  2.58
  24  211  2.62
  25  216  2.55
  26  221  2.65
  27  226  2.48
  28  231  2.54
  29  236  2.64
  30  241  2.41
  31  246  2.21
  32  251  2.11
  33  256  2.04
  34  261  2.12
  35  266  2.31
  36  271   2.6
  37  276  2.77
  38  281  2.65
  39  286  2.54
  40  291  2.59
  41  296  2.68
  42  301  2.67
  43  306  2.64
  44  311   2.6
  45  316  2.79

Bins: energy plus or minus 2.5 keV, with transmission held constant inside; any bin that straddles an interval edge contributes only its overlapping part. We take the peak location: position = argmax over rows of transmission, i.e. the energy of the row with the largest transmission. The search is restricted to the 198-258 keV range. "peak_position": 201 keV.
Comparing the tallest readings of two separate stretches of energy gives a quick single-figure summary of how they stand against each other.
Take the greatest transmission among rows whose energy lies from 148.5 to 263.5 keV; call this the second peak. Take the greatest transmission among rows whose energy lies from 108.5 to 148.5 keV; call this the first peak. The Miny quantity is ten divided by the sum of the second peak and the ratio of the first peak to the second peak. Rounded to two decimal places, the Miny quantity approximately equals 2.60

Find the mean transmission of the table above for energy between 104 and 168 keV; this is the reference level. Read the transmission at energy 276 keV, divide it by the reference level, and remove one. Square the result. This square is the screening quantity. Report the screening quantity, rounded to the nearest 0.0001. 0.0018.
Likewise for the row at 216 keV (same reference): 0.0016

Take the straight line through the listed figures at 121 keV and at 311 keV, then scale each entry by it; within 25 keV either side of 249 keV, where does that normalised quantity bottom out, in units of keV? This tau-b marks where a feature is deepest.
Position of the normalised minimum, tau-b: 256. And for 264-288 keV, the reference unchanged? 266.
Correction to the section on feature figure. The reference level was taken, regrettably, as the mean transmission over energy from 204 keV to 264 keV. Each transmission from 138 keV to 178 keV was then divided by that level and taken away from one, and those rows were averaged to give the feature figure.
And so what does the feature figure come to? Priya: -0.05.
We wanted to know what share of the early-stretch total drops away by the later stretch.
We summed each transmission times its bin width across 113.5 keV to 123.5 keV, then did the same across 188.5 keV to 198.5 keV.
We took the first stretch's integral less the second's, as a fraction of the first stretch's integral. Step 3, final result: 0.149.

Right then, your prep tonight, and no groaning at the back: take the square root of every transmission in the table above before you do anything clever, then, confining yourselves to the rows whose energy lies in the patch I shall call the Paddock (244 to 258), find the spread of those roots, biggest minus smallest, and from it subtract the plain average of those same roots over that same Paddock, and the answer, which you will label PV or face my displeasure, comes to -1.40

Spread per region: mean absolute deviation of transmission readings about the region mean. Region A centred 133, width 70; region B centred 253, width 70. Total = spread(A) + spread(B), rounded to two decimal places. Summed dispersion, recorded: 0.31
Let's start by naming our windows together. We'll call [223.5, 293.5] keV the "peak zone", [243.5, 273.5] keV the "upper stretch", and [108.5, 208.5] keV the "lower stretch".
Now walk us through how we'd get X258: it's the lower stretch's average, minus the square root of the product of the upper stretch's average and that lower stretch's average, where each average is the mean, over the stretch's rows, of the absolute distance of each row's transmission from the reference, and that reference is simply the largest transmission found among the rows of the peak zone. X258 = -0.13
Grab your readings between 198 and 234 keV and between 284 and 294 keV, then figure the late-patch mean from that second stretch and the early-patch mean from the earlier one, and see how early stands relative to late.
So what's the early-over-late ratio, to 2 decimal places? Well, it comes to 1.01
